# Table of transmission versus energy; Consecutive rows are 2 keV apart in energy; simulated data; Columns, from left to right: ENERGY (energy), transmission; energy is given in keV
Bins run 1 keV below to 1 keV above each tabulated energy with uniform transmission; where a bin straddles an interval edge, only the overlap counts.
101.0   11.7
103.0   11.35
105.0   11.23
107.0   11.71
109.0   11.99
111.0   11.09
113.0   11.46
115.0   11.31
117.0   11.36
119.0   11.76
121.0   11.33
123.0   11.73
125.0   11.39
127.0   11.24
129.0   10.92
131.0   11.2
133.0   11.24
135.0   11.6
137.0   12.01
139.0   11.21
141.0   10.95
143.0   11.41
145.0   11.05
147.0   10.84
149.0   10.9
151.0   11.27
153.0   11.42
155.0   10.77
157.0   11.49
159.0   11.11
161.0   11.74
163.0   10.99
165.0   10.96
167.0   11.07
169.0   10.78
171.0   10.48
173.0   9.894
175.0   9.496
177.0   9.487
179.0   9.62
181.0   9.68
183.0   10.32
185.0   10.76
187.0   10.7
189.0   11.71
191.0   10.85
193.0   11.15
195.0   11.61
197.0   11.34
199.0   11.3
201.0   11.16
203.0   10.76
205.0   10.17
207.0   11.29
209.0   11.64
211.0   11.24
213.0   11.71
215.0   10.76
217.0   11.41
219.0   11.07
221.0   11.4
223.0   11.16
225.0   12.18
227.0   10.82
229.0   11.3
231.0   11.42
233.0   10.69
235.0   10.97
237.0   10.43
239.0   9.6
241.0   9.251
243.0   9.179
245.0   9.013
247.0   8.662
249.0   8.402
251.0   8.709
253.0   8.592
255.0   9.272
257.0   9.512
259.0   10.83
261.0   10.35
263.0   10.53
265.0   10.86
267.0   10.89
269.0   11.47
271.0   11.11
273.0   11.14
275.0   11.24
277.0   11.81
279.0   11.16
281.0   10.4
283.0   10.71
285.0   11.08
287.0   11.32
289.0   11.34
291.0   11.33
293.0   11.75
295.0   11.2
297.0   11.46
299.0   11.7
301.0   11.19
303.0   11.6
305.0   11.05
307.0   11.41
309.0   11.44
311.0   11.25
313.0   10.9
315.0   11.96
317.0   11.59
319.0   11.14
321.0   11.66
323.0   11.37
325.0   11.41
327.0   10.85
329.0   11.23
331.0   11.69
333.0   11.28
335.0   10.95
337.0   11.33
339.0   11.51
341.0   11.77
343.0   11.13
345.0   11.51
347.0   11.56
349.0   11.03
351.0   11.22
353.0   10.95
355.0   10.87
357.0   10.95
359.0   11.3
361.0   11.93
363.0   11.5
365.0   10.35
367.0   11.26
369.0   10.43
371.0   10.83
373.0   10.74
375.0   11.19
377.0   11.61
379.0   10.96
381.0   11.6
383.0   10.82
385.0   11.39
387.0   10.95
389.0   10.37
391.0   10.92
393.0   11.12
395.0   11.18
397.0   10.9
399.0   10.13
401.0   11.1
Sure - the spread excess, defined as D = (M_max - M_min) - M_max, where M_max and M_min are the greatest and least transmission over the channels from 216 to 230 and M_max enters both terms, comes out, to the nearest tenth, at -10.8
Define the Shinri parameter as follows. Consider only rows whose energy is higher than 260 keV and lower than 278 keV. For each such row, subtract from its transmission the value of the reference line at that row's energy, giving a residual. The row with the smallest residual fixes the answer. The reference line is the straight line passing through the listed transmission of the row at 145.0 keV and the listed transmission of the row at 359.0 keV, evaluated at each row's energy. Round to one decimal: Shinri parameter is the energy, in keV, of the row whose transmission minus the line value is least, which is 261.0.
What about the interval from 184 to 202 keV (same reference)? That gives 187.0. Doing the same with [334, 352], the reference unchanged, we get 335.0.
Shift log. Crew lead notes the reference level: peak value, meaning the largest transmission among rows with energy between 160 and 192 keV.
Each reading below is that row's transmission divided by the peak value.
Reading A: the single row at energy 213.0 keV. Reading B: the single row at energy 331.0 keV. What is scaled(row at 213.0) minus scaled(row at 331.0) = 0.002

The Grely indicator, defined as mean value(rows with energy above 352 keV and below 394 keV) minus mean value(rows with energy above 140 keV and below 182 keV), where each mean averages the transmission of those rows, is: 0.3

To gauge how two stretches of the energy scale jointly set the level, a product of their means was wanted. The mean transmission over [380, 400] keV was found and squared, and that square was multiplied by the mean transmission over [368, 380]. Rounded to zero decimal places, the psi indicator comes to 1311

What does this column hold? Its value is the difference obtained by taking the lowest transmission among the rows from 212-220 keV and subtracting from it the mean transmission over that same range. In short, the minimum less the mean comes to -0.5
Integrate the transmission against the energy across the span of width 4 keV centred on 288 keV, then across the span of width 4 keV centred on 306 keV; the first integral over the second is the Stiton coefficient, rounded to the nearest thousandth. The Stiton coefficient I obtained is 1.009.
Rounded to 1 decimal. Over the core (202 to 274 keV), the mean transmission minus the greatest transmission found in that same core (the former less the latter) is -1.7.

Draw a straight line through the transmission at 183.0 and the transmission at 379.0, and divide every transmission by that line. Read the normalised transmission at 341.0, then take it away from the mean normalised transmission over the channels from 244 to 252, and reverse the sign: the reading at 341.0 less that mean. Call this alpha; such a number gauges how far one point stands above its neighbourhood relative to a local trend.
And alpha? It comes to 0.26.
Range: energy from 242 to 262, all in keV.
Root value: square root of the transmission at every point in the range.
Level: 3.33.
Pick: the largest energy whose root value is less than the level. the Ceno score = 261.0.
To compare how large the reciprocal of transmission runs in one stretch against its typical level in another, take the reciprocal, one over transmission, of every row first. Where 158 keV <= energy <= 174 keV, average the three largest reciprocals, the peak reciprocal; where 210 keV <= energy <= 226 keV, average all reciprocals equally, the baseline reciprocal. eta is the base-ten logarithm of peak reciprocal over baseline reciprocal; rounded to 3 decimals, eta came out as 0.039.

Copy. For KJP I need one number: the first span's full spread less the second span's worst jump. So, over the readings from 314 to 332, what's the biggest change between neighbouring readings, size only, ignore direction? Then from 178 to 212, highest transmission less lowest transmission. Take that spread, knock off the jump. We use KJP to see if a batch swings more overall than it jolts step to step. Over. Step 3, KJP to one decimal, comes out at 1.5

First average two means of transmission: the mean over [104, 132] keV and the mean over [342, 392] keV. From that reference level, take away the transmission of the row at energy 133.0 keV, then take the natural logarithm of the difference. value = -4.4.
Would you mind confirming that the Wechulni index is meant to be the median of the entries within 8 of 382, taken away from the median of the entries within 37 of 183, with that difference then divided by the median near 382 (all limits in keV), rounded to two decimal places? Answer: -0.01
